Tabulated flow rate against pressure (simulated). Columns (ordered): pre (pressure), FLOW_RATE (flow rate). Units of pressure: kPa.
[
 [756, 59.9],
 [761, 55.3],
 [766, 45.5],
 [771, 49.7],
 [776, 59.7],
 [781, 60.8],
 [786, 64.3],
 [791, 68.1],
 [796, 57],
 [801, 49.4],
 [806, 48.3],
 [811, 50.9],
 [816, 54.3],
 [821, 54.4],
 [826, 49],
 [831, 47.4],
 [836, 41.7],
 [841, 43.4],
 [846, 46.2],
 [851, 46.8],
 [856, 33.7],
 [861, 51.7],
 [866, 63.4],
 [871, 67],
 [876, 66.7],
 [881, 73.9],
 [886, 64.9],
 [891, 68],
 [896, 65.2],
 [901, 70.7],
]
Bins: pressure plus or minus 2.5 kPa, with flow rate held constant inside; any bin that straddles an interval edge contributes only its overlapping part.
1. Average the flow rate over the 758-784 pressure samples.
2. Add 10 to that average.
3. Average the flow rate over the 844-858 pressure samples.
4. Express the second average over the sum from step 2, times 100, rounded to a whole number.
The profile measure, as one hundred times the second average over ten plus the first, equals 66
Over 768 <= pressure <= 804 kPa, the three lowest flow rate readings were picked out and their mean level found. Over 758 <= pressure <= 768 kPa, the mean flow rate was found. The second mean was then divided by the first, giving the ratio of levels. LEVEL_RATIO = 1.0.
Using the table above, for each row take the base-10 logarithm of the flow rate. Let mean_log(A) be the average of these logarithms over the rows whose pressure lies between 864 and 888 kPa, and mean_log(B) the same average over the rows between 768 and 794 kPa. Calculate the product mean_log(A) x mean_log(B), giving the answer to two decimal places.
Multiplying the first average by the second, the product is 3.25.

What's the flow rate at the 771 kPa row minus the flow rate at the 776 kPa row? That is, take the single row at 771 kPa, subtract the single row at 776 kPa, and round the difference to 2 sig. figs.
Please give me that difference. -10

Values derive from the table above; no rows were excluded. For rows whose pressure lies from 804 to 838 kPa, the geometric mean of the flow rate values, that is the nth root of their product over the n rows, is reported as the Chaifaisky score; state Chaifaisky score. 49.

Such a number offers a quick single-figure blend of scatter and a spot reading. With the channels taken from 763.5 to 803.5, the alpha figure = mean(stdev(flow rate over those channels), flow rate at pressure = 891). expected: 38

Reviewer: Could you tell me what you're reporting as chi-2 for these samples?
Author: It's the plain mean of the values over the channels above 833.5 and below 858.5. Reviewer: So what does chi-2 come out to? 42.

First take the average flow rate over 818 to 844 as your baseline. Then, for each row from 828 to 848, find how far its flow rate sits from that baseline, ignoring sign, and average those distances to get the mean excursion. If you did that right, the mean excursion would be 3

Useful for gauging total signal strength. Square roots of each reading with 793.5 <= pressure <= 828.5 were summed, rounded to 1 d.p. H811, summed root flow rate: 50.4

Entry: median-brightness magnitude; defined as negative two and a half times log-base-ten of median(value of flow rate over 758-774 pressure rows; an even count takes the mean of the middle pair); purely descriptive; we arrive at -4.24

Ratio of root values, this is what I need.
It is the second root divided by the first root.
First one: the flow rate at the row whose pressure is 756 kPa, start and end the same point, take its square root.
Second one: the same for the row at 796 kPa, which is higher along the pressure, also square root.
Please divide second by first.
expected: 0.98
